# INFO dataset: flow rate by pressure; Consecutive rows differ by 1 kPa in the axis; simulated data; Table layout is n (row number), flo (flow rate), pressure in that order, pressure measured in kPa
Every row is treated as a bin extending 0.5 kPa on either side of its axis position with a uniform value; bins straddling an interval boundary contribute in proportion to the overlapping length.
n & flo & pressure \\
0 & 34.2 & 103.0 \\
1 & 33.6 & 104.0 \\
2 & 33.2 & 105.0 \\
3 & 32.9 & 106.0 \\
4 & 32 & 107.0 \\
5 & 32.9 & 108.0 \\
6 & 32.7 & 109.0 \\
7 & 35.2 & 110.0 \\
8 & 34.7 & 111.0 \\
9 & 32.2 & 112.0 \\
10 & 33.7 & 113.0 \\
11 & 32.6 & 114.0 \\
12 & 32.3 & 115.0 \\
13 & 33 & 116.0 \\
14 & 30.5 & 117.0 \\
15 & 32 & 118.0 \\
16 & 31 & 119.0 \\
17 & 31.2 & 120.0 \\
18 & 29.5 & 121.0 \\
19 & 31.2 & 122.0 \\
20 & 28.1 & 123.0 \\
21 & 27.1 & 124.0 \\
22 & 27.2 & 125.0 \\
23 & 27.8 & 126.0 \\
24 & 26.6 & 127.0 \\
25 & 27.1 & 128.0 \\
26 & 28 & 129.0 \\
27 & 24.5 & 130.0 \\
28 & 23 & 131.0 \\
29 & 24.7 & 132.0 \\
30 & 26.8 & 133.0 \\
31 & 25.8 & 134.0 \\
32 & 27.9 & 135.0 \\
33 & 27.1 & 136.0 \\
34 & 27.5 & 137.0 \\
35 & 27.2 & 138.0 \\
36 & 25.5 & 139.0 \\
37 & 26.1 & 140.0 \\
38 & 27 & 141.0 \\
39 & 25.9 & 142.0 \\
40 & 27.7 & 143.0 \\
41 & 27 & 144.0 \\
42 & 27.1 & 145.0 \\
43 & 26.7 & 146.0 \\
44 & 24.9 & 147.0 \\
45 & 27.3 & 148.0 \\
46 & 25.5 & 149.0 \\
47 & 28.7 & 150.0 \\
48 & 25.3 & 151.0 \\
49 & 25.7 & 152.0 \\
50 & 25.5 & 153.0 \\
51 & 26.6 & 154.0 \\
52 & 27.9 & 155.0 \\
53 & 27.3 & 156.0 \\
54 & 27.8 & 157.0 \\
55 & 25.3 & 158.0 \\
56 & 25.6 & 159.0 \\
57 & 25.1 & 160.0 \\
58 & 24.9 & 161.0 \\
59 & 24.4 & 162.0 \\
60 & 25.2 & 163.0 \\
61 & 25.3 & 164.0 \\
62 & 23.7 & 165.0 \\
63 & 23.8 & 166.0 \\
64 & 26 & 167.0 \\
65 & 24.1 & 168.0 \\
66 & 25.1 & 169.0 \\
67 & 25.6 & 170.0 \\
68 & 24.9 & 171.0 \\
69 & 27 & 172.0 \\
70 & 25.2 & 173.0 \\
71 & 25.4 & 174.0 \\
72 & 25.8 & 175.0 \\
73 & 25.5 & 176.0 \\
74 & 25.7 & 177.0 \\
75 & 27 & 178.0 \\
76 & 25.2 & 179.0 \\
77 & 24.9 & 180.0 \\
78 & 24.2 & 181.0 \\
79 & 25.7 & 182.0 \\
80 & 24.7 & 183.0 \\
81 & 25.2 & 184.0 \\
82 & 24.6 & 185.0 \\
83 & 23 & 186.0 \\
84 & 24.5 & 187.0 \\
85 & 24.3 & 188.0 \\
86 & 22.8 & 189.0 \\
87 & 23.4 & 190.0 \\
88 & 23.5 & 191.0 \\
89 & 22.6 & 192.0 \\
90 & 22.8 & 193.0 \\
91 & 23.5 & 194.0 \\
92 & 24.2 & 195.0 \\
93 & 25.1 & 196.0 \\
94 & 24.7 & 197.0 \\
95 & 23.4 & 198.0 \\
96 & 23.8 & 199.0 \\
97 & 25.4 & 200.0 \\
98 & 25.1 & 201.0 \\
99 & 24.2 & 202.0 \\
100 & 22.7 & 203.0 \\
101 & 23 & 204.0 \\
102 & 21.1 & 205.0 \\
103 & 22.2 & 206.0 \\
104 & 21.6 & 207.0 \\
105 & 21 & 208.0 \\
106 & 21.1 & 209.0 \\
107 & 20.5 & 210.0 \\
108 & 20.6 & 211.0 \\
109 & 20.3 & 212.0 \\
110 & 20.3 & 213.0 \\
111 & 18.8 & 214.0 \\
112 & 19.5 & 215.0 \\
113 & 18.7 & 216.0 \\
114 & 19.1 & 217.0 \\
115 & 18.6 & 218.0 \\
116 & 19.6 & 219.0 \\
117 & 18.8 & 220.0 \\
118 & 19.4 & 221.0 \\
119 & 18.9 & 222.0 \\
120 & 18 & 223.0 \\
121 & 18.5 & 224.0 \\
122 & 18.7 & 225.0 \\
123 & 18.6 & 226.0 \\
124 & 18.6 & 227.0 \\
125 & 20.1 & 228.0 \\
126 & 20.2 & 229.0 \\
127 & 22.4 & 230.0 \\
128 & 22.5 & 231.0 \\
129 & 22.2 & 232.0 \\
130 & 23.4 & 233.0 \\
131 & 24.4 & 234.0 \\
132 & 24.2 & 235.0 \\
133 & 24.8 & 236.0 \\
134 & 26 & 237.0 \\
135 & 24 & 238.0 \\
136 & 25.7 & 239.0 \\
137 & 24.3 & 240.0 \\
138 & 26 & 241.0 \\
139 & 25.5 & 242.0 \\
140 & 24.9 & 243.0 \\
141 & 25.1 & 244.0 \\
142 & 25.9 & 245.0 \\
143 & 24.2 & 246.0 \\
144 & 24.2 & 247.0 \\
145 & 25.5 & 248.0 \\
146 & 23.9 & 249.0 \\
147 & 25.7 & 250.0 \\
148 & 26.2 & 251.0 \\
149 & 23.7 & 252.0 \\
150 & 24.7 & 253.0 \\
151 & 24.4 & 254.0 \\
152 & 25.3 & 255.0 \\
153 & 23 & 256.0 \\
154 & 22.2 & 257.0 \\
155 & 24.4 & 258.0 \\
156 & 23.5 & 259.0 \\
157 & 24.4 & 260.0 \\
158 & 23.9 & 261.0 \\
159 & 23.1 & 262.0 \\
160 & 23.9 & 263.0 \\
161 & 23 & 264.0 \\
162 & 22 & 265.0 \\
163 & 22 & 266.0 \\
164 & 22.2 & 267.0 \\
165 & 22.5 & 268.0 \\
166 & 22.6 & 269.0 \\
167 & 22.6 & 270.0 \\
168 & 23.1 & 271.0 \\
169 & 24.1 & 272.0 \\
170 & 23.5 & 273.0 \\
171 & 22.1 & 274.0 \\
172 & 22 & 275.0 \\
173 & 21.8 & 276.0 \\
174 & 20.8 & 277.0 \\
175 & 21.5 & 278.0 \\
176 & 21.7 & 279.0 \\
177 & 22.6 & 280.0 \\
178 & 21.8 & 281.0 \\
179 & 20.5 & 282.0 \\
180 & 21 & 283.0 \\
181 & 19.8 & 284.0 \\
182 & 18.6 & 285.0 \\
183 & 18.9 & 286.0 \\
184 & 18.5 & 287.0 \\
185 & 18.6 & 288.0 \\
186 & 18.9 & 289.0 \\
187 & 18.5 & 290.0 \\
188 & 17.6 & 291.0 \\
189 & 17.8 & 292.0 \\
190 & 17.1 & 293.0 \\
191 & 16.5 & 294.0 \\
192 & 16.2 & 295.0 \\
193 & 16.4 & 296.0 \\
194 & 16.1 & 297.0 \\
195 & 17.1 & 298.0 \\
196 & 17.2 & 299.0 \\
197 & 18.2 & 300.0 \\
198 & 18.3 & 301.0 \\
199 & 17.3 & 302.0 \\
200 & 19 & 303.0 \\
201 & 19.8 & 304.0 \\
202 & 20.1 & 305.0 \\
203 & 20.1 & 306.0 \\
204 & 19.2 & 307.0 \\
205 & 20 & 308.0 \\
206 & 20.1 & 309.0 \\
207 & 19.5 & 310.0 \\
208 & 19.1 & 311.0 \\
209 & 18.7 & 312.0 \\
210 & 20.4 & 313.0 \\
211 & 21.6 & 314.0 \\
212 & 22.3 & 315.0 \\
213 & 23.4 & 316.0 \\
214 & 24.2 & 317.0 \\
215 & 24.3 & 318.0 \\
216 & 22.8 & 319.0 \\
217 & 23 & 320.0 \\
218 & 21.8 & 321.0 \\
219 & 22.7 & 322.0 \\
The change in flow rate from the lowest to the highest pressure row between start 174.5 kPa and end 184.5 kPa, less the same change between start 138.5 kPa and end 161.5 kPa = 0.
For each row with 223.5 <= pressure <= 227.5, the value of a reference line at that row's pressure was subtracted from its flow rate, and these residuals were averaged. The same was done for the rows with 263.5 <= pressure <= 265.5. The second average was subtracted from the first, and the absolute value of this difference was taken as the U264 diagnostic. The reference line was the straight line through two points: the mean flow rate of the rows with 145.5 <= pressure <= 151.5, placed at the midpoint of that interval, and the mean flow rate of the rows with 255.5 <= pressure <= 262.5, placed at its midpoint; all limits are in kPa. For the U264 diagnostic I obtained 4.9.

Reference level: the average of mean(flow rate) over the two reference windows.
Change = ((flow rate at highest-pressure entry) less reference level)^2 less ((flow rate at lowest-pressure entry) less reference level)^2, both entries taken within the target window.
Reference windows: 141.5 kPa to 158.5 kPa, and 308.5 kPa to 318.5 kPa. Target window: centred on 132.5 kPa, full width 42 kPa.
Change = -65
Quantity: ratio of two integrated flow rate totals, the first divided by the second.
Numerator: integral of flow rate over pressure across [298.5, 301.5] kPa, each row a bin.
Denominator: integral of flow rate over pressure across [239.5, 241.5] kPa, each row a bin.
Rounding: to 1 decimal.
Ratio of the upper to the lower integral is 1.1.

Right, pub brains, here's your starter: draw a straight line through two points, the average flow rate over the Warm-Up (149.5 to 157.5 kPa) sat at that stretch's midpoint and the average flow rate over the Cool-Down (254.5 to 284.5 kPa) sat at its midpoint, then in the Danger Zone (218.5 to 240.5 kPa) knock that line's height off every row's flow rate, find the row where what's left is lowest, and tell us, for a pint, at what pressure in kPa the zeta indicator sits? 223.0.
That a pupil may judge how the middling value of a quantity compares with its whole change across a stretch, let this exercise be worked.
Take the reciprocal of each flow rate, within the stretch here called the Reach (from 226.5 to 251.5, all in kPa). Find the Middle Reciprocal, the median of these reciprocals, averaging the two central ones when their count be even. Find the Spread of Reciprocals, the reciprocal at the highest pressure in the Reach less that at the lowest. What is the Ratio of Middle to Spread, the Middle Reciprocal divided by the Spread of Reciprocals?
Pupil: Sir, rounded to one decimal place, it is -2.6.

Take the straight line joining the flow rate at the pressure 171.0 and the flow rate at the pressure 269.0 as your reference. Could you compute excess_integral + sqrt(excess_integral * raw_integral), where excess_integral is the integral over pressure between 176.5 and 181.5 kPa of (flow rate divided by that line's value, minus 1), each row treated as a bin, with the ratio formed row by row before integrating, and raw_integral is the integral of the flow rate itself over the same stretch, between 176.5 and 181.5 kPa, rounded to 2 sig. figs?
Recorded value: 4.3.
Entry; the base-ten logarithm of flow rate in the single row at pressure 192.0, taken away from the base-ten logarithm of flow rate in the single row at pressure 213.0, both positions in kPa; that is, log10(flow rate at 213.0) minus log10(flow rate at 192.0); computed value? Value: -0.047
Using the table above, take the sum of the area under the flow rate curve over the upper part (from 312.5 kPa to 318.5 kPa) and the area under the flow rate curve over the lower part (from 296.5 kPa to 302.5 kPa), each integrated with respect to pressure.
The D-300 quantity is 240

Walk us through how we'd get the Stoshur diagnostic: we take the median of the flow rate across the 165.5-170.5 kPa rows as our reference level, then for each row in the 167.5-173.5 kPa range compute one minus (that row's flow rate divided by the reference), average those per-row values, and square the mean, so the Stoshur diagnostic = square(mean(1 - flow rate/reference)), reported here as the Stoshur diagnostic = 0.000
